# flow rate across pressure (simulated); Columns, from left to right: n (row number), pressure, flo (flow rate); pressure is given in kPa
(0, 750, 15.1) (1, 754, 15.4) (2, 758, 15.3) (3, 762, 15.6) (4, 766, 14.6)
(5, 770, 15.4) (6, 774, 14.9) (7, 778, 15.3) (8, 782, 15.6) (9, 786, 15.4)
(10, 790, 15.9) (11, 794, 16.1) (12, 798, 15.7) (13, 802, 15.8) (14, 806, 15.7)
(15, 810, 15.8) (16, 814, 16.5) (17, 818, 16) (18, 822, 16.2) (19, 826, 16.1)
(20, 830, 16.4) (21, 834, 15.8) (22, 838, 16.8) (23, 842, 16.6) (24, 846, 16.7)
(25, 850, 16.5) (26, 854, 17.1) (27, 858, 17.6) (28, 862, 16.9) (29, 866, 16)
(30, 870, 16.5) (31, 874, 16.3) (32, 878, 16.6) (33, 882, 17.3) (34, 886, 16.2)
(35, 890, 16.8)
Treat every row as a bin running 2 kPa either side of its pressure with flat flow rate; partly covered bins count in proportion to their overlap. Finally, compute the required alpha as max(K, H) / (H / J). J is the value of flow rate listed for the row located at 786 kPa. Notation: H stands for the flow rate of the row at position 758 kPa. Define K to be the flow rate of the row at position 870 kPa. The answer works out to 16.6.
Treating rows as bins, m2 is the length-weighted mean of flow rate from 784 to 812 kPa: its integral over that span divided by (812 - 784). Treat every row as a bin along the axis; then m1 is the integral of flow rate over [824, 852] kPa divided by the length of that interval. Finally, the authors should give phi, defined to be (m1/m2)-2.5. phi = -1.46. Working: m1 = 16.4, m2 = 15.8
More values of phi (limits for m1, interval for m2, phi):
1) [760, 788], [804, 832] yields -1.55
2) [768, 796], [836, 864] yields -1.58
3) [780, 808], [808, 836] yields -1.52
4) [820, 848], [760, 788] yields -1.43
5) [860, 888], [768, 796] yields -1.43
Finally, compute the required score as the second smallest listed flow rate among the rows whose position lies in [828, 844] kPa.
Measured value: 16.4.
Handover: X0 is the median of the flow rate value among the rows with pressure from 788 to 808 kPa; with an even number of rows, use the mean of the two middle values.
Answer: 15.8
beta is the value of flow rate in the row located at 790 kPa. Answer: 15.9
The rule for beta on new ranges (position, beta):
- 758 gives 15.3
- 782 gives 15.6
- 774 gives 14.9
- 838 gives 16.8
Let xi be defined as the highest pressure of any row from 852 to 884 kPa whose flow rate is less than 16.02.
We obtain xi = 866 kPa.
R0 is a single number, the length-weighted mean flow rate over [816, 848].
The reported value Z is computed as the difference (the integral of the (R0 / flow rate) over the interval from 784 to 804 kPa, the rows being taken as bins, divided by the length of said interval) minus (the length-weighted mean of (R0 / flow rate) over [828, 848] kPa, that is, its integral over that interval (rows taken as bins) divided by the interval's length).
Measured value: 0.04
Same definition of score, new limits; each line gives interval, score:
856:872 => 16.5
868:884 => 16.5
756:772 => 15.3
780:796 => 15.6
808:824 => 16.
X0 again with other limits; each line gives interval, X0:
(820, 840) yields 16.2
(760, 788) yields 15.4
